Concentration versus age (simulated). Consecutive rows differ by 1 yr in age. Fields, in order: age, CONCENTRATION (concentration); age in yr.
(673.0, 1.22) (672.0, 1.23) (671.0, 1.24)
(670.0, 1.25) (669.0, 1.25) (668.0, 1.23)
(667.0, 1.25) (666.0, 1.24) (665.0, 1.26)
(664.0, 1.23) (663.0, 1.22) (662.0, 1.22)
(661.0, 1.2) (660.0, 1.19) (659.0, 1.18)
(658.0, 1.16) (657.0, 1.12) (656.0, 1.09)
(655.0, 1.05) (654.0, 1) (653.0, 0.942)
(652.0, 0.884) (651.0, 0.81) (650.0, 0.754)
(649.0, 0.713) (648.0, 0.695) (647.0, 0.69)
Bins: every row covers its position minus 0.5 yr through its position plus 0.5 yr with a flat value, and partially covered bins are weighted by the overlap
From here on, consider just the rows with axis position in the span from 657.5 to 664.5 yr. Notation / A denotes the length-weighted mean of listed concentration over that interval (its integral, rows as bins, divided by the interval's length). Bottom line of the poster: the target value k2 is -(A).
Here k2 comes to -1.20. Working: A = 1.20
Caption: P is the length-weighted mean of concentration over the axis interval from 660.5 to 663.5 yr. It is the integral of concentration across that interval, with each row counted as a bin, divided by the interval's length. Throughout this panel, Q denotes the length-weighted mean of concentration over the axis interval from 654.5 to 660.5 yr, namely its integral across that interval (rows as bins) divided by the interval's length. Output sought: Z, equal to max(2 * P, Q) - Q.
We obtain 1.3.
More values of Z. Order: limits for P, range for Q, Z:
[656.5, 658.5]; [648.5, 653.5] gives 1.5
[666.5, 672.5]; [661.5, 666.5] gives 1.2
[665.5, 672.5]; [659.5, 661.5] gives 1.3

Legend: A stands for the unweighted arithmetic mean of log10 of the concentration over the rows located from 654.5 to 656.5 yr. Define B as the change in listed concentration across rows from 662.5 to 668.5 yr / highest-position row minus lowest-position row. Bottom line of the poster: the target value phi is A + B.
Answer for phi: 0.04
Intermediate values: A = 0.03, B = 0.01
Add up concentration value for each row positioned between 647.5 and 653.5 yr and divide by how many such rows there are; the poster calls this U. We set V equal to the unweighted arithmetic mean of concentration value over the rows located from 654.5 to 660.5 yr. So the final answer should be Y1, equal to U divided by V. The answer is 0.7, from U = 0.80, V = 1.1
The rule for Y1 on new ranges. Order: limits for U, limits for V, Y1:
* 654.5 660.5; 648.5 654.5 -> 1.3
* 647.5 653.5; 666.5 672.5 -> 0.6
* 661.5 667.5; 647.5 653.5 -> 1.5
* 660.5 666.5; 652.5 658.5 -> 1.2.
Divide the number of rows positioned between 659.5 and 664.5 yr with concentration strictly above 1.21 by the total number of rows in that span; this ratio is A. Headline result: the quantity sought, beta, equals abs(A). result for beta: 0.6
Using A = 0.6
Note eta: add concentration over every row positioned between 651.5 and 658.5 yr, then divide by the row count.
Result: 1.04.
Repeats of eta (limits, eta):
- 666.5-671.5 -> 1.24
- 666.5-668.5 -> 1.24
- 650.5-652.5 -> 0.85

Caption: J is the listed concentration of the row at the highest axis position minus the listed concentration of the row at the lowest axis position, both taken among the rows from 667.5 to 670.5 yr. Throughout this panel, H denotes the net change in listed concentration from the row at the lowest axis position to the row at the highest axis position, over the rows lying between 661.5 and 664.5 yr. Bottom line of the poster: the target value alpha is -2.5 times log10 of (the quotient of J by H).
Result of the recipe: -1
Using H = 0.010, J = 0.020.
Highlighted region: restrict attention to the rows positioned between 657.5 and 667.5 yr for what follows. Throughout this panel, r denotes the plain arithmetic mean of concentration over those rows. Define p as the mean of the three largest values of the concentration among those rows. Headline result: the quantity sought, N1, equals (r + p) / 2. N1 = 1.23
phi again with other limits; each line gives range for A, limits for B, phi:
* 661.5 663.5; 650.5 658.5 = 0.44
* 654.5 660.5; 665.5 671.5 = 0.05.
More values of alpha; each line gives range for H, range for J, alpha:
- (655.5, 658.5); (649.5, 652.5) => -1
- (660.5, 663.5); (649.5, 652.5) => -2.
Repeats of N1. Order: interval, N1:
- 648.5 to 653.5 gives 0.85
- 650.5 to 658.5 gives 1.07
